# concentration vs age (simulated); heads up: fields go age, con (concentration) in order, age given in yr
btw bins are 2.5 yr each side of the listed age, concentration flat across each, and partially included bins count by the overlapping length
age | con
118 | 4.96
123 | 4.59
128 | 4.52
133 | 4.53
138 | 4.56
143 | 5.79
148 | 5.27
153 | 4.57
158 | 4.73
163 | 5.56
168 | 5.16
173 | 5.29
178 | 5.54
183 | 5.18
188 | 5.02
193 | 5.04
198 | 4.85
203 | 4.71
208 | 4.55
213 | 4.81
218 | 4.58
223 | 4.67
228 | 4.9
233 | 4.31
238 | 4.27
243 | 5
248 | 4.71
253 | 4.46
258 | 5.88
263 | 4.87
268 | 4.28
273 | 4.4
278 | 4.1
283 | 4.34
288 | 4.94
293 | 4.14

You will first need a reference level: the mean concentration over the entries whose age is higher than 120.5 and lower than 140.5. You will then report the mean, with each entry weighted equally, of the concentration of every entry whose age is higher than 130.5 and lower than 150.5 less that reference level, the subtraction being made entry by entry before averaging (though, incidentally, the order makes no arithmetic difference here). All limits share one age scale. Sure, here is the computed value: 0.5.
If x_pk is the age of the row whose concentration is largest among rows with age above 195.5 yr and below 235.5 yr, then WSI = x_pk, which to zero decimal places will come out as 228 yr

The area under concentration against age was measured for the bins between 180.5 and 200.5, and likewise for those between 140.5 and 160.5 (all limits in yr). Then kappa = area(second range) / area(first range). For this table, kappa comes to 1.01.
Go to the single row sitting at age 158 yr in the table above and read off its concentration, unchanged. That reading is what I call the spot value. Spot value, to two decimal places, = 4.73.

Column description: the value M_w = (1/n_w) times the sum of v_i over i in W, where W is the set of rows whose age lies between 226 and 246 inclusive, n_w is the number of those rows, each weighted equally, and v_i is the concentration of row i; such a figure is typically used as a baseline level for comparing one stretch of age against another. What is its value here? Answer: 4.62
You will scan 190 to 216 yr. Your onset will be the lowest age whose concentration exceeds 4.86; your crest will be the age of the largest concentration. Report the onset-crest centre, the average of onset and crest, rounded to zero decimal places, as 193 yr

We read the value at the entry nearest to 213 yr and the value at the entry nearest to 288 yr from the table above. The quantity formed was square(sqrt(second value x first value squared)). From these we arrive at 114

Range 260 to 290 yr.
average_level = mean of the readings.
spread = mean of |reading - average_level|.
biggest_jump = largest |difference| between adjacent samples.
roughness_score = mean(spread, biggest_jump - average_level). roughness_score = -1.81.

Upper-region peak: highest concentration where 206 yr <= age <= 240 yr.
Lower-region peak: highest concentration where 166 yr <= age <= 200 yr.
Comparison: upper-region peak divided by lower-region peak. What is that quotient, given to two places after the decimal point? 0.88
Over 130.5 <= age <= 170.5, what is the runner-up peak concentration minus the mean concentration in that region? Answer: 0.54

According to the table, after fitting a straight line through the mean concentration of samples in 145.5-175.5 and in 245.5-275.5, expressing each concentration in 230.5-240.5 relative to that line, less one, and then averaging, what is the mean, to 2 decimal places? -0.12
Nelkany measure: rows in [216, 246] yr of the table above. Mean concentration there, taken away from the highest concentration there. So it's 0.38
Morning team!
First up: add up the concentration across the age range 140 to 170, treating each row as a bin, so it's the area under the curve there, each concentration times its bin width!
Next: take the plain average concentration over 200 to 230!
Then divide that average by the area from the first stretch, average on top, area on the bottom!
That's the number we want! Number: 0.030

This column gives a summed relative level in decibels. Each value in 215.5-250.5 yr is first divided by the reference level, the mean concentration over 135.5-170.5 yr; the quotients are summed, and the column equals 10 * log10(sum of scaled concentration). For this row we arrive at 8.0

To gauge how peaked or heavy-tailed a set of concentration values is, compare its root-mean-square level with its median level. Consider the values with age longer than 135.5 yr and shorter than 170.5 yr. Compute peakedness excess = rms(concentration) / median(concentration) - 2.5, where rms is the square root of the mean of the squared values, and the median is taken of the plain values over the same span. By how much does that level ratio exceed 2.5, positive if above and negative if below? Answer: -1.51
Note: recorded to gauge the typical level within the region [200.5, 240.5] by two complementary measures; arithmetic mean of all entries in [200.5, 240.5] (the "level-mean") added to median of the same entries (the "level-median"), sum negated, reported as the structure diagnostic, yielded -9.2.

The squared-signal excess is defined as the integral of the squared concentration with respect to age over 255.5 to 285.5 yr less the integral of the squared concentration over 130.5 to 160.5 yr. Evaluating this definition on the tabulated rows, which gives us -71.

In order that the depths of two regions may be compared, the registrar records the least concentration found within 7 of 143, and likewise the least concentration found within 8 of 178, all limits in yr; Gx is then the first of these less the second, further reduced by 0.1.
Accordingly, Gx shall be -0.72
